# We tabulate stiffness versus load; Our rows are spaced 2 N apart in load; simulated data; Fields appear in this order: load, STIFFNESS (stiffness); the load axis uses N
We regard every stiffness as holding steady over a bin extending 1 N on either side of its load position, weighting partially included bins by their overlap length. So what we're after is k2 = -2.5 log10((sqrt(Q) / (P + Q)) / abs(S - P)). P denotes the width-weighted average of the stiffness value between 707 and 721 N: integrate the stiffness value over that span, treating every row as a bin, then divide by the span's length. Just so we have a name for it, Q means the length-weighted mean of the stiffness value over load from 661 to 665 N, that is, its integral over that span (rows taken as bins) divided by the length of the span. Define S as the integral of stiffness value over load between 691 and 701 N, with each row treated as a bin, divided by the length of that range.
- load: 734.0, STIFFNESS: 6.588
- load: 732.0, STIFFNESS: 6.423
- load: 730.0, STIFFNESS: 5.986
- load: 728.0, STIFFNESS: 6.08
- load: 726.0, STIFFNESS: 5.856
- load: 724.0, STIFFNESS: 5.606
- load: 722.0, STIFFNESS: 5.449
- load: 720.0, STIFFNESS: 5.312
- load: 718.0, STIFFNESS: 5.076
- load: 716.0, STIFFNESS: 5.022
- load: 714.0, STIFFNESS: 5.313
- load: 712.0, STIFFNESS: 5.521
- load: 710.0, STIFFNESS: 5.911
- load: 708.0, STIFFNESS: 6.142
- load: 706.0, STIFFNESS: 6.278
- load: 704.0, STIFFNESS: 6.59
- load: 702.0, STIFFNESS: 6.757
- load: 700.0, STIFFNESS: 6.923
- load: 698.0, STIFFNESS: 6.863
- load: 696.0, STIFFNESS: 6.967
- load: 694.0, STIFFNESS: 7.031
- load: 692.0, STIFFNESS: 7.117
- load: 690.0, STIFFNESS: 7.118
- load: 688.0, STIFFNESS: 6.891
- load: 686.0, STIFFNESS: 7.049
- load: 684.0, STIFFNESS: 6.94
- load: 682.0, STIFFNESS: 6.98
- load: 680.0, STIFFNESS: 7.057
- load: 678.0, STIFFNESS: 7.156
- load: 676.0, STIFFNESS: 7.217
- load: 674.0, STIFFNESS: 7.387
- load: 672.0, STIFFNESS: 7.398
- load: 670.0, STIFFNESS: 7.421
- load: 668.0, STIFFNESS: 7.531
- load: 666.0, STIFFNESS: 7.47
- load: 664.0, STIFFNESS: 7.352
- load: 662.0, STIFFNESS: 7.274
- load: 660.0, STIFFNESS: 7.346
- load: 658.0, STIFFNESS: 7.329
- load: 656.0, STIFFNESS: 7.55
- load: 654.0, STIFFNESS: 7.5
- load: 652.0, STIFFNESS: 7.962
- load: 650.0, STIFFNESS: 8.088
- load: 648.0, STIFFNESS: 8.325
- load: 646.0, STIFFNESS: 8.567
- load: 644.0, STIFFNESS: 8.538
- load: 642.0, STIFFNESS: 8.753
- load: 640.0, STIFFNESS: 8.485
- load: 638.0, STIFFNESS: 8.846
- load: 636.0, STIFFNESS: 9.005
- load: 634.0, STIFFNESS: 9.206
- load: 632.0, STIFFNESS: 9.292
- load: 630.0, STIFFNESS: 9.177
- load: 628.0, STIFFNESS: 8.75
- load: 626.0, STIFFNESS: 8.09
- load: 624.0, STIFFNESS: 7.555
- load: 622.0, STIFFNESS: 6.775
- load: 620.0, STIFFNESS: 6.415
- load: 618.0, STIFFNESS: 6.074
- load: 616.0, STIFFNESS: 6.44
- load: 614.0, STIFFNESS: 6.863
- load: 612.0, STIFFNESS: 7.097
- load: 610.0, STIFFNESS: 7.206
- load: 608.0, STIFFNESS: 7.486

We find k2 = 2.1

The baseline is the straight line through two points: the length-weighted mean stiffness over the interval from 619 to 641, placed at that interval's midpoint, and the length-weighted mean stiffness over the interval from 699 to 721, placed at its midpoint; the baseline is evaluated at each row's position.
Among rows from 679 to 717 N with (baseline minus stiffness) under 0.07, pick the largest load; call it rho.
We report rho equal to 710.0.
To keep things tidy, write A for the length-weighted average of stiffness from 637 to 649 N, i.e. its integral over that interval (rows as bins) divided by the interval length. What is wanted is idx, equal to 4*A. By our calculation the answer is 34.3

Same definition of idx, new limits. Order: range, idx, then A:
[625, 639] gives 35.6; 8.9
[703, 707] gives 25.7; 6.4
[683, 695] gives 28.1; 7.0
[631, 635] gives 37.0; 9.2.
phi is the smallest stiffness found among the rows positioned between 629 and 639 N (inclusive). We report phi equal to 8.846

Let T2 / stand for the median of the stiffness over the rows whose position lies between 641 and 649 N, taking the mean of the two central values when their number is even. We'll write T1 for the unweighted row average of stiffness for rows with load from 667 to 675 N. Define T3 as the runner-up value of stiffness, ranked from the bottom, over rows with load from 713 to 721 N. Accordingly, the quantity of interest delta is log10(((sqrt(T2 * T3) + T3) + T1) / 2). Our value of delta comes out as 0.98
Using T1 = 7.4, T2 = 8.6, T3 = 5.076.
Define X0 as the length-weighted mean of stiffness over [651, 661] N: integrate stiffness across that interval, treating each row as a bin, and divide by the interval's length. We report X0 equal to 7.5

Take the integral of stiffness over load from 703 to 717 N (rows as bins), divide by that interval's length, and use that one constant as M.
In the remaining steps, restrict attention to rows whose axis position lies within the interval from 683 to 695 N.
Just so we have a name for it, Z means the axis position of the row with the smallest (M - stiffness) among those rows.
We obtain 690.0 N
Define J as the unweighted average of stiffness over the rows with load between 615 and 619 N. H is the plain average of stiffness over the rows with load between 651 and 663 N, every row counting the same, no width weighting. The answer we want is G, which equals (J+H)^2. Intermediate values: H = 7.5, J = 6.3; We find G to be 189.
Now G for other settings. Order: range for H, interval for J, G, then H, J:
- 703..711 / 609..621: 167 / 6.2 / 6.7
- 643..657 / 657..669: 239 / 8.1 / 7.4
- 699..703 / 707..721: 152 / 6.8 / 5.5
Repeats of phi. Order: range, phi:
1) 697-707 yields 6.278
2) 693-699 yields 6.863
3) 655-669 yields 7.274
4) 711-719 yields 5.022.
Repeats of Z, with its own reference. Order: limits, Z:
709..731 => 728.0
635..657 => 636.0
